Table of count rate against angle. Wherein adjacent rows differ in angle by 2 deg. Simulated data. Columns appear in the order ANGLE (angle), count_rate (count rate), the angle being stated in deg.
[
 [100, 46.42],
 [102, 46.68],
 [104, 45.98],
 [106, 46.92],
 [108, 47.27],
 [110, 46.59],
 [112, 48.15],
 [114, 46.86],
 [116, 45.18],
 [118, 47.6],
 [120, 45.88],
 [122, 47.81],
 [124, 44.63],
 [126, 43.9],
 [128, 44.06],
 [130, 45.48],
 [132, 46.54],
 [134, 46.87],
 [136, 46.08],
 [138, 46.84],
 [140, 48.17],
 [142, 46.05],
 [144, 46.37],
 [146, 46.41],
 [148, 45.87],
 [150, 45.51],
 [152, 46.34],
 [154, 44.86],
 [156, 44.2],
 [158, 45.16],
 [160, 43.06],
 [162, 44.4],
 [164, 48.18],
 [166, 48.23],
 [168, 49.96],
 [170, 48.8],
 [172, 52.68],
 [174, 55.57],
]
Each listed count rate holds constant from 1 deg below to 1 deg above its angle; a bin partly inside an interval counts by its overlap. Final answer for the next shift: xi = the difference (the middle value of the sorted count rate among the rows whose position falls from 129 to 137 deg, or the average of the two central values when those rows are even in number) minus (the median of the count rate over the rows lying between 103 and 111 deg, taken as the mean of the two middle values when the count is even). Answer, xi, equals -0.4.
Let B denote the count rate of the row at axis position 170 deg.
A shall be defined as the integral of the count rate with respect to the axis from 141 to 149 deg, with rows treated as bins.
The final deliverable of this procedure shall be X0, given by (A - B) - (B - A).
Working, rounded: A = 369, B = 48.8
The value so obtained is 641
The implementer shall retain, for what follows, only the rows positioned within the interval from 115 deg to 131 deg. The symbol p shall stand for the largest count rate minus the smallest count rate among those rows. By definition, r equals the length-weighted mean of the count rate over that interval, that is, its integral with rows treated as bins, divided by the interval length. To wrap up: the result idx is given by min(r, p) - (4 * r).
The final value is -178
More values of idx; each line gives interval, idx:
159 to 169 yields -180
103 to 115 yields -186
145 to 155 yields -182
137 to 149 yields -184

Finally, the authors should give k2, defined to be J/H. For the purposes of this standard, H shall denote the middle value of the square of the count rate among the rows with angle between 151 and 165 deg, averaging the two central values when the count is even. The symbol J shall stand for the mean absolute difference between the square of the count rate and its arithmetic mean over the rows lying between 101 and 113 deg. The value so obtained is 0.024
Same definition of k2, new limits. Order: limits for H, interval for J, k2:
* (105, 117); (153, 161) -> 0.028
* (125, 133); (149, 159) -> 0.026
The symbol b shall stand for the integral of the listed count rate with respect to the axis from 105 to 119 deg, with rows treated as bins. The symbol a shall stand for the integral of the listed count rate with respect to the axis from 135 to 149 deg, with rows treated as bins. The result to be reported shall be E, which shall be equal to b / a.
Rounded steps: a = 652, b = 657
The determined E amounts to 1.01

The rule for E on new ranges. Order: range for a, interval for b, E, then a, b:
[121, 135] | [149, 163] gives 0.98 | 639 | 627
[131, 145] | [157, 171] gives 1.00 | 654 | 656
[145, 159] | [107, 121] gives 1.03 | 637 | 655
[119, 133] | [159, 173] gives 1.05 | 637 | 671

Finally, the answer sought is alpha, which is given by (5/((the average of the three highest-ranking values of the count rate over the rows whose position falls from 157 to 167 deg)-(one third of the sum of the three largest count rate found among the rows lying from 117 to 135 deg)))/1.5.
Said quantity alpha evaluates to -14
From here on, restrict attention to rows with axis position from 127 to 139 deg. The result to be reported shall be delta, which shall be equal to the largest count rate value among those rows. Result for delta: 46.87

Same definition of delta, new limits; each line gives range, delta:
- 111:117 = 48.15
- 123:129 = 44.63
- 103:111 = 47.27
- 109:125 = 48.15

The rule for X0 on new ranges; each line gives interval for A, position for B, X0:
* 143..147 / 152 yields 278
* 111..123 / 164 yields 1030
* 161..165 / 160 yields 284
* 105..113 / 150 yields 665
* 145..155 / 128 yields 828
